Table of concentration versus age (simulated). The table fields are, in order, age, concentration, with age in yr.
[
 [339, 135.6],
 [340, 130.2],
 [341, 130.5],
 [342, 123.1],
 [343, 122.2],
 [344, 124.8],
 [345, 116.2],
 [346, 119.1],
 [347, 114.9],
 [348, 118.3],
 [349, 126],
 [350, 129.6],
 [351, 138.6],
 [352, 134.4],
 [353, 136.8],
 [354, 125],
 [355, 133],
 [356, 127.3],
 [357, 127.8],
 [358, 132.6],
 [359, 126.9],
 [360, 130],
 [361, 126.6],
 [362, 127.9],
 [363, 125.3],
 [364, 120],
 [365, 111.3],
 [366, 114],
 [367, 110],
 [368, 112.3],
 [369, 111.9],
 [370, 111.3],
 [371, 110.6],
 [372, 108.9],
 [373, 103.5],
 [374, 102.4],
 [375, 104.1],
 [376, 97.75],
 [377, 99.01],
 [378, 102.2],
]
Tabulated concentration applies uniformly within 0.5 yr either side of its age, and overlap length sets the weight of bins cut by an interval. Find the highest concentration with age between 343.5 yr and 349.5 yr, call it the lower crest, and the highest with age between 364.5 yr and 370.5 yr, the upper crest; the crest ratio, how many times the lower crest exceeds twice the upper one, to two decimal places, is 0.55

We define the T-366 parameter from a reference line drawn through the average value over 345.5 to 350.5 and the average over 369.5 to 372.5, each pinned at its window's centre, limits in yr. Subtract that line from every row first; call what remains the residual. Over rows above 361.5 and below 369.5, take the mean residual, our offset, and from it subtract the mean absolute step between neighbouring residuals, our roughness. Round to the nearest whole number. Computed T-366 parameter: 0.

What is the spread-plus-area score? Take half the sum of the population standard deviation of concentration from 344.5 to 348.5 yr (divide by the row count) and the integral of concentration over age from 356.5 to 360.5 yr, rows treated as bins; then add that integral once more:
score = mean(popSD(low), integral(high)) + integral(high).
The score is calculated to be 777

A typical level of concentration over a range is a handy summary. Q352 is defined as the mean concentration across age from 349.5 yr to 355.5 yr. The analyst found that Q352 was 133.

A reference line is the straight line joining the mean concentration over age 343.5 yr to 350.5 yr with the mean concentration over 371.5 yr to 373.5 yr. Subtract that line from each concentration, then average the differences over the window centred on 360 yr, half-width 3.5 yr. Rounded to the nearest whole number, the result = 15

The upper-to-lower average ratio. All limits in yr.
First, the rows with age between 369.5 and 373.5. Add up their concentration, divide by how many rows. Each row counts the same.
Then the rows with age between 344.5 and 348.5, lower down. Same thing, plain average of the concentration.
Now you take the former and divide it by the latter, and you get 0.93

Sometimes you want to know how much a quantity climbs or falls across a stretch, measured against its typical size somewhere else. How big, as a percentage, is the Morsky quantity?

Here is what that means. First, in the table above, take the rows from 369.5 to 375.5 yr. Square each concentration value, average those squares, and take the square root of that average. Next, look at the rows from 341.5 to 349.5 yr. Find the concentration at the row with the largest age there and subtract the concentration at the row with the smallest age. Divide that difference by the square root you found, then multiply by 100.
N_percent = 2.7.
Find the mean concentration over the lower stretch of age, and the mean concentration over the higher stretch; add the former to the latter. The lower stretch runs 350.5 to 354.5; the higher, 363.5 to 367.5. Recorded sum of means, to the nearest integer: 248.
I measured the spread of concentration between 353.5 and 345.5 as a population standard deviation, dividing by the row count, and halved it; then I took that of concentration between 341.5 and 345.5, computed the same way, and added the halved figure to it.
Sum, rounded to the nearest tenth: 7.5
